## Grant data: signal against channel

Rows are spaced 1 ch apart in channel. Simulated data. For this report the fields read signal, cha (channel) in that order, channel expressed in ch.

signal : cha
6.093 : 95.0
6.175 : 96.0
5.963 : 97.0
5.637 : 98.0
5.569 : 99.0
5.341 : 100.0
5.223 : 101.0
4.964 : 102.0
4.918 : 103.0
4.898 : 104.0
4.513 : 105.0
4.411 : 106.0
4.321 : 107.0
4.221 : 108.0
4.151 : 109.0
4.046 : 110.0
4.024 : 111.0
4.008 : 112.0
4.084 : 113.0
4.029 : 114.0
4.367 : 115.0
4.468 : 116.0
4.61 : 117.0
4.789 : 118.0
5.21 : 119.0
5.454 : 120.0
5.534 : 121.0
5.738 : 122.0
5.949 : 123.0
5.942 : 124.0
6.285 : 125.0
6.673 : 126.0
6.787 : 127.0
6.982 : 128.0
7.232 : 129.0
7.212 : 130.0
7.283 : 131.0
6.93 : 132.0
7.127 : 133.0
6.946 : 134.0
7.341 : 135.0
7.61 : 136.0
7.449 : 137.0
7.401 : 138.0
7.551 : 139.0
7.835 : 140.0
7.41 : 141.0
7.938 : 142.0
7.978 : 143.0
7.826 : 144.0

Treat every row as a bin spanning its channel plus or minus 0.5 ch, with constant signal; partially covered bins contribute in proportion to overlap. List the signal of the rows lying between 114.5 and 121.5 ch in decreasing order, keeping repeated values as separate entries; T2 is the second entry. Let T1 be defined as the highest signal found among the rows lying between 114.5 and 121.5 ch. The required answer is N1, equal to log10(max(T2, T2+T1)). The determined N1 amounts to 1.04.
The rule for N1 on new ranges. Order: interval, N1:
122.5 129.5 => 1.15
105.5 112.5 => 0.94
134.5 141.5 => 1.19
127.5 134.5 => 1.16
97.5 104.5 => 1.05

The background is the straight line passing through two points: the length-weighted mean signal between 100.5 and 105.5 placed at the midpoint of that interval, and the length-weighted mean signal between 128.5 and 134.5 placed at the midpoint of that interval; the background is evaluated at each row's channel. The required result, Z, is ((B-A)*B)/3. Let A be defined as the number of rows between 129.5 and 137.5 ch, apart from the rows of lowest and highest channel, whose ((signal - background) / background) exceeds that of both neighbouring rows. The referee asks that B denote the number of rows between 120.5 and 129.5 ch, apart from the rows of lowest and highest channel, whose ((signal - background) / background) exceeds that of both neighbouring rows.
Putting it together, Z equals -0.3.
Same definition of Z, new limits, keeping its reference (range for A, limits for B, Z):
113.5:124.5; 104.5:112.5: 0.0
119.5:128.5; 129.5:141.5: 2.0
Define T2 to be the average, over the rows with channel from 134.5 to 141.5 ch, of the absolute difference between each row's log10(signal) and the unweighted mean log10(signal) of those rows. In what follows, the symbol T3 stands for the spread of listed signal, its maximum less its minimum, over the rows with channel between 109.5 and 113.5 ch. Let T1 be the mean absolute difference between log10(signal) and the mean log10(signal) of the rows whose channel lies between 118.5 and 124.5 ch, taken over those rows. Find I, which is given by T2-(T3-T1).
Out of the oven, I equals -0.1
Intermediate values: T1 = 0.0184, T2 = 0.007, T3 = 0.08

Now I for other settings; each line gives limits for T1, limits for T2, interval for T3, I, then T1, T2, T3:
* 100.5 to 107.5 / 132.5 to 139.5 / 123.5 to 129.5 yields -1.3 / 0.0265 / 0.011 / 1.29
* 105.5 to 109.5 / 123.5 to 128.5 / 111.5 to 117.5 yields -0.6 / 0.0091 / 0.023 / 0.60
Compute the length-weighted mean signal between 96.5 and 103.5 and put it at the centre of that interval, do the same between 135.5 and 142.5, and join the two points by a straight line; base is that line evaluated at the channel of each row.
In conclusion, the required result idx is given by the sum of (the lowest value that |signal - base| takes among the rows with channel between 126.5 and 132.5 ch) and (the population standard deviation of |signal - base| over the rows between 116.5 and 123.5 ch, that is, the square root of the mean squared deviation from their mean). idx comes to 0.35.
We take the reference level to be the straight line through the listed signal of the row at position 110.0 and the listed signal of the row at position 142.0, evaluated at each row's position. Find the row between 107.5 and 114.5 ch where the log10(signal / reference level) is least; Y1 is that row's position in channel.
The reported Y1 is 114.0 ch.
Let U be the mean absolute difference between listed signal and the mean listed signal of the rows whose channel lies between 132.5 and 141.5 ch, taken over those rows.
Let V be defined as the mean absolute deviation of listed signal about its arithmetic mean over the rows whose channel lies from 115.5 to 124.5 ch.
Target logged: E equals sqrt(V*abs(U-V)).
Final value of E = 0.37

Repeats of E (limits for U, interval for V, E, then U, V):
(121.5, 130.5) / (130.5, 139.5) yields 0.24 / 0.49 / 0.20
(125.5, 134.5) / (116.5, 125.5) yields 0.33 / 0.17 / 0.43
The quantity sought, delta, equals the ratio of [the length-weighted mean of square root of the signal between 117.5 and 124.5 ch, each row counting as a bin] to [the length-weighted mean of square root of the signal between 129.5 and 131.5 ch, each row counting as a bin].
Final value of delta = 0.87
